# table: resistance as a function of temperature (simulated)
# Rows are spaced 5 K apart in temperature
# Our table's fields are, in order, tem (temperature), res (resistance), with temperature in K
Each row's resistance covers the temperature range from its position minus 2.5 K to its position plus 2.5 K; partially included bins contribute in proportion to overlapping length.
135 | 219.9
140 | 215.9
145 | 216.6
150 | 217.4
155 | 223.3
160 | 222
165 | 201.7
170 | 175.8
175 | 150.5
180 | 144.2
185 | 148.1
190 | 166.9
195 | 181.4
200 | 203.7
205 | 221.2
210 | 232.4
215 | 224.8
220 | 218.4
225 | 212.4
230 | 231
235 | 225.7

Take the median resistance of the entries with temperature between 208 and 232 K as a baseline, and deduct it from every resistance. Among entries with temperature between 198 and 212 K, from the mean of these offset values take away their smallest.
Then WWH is 15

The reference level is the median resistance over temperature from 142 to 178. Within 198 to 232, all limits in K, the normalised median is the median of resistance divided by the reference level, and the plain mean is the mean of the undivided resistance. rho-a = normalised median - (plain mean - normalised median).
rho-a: -219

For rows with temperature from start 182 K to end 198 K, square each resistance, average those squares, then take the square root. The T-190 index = 166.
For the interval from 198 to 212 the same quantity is 219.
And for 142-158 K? 219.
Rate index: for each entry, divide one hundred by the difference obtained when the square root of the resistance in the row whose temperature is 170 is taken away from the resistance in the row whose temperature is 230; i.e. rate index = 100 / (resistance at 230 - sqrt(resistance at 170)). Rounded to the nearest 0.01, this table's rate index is 0.46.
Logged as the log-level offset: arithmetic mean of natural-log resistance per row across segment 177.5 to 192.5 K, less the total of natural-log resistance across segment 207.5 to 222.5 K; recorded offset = -11.2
